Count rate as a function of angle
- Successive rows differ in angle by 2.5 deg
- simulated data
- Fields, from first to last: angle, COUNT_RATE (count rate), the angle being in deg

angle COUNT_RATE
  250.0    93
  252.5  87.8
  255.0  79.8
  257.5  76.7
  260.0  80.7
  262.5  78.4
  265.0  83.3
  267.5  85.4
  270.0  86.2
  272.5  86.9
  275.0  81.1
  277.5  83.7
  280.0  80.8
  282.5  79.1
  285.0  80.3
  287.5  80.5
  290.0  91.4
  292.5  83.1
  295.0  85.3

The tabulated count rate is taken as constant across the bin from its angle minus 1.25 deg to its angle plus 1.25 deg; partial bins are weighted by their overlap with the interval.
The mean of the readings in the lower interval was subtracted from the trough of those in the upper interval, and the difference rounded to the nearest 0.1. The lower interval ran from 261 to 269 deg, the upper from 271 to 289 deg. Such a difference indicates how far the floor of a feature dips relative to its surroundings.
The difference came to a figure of -3.3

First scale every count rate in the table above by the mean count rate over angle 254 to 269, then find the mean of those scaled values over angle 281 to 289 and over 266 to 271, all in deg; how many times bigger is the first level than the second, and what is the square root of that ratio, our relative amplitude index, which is 0.97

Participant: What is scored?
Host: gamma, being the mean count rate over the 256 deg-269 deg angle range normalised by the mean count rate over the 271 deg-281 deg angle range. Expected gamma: 0.97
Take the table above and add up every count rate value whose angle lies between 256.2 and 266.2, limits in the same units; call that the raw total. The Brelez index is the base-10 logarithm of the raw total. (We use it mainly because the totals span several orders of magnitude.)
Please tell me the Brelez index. 2.50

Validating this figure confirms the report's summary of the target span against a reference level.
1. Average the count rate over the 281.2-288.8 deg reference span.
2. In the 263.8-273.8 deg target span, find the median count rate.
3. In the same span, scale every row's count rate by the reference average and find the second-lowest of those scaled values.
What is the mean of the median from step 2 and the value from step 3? 43.4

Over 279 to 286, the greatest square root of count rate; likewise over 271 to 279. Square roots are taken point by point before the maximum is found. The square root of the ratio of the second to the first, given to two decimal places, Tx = 1.02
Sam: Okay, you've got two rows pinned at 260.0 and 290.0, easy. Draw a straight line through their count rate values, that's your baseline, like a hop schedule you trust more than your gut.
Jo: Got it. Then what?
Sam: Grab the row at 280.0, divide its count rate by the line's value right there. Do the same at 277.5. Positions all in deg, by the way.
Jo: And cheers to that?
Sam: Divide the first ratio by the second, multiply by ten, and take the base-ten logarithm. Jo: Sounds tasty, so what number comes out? 0.980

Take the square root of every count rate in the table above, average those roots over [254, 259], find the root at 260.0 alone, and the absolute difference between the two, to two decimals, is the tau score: 0.14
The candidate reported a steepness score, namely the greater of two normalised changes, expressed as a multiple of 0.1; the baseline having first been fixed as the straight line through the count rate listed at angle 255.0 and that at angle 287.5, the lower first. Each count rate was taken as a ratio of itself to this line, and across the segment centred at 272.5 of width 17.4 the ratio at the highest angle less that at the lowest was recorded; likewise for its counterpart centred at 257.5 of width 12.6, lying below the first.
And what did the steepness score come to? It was -0.4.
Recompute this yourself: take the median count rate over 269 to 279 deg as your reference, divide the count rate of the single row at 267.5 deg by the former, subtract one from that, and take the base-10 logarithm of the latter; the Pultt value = -2.3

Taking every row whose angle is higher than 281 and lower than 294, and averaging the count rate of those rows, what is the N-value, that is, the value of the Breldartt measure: 82.9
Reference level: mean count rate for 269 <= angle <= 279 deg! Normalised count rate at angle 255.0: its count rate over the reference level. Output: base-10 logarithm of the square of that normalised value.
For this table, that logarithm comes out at -0.05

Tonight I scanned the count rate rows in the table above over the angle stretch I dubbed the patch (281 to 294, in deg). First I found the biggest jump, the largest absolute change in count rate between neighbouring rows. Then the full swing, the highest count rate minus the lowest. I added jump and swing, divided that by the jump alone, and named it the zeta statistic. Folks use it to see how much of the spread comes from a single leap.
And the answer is 2.13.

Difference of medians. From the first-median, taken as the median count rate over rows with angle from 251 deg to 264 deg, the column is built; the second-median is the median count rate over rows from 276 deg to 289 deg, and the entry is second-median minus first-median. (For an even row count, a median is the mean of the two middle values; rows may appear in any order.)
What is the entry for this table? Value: 0.7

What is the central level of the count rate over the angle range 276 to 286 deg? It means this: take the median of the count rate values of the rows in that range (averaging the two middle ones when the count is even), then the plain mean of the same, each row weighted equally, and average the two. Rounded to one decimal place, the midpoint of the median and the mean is 80.8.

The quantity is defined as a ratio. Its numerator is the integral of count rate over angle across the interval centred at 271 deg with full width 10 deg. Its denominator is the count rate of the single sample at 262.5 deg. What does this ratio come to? 10.8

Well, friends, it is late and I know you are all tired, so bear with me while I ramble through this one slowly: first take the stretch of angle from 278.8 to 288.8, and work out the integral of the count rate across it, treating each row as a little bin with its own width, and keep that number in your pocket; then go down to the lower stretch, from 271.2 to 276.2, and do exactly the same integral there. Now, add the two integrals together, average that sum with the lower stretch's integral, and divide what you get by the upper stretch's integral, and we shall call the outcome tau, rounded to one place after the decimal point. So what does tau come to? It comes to 1.0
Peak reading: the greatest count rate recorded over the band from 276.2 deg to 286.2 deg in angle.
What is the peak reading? 83.7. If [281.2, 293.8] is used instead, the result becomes 91.4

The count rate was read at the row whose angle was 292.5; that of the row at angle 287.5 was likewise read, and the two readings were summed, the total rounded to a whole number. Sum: 164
